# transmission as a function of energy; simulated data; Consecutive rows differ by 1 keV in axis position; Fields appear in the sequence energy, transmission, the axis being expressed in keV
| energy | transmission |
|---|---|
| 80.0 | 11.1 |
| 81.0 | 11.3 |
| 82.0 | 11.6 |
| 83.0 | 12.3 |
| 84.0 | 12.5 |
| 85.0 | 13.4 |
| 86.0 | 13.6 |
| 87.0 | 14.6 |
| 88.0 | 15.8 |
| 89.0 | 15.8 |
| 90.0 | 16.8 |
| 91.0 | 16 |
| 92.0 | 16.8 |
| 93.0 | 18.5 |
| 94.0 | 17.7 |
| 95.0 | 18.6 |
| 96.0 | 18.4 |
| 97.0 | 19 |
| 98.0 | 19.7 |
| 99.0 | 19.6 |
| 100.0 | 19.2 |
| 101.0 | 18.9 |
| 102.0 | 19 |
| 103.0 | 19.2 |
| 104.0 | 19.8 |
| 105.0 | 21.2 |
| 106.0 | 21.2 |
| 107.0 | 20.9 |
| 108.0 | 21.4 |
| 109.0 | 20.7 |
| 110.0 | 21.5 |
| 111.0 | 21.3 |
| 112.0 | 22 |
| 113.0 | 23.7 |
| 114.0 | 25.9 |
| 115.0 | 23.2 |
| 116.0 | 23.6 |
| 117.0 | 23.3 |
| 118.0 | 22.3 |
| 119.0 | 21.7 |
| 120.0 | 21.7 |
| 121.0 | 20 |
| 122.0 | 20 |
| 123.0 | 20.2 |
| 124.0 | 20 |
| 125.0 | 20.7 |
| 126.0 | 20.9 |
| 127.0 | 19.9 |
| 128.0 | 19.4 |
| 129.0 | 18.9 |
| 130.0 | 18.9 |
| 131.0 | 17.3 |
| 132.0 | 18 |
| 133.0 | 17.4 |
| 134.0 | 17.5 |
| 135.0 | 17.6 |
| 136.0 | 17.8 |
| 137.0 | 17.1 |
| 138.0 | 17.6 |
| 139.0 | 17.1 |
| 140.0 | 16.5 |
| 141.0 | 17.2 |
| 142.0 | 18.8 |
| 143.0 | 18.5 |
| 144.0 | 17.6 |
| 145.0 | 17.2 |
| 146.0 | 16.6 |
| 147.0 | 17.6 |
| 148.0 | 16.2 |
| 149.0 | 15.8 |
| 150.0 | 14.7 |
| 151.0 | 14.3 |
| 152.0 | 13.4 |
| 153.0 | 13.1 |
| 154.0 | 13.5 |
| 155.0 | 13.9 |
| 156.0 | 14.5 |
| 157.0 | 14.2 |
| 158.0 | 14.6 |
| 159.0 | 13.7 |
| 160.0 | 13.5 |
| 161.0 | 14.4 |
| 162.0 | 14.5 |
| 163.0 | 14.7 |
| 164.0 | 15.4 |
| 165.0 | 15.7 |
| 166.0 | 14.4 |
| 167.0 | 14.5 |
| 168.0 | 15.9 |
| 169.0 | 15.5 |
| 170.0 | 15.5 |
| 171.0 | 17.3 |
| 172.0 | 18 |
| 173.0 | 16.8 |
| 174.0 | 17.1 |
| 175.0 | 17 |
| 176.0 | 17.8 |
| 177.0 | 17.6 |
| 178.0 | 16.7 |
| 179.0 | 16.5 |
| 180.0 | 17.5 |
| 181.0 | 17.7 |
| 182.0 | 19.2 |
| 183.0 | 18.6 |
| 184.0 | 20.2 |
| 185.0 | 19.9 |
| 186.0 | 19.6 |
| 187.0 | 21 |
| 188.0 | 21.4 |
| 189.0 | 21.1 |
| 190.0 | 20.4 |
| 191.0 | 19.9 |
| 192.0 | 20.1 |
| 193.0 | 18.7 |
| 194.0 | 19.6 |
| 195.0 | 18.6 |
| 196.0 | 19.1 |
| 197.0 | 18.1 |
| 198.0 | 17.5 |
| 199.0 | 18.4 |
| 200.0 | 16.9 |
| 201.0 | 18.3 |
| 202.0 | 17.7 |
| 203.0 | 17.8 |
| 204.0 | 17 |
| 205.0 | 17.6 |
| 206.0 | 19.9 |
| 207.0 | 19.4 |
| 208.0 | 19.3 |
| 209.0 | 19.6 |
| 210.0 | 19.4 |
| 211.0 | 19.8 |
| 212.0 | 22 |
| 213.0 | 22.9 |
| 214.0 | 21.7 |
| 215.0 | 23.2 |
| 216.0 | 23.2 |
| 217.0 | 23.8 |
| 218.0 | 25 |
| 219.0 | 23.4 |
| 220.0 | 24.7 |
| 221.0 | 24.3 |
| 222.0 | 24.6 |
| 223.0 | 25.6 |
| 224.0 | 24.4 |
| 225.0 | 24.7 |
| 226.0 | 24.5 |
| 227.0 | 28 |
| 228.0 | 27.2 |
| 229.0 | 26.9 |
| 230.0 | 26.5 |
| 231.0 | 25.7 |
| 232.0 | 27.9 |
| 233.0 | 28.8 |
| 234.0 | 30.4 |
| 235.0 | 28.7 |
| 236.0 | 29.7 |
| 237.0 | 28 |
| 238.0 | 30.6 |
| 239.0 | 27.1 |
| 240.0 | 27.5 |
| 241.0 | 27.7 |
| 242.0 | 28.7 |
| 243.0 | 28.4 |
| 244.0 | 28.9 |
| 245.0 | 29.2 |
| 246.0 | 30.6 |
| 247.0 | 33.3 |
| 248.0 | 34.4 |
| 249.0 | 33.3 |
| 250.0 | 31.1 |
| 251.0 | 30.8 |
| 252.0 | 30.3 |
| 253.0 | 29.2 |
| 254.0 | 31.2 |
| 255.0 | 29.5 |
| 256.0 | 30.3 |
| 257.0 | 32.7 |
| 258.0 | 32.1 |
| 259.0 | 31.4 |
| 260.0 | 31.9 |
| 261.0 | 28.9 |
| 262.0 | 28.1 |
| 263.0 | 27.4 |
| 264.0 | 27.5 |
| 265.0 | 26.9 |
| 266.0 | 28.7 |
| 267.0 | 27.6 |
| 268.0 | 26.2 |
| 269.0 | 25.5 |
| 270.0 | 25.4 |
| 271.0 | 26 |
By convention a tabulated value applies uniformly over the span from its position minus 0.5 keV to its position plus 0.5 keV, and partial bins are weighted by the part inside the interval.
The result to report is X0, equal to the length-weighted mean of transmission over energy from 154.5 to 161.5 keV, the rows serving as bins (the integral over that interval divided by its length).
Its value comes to 14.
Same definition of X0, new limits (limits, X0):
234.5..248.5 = 29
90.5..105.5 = 19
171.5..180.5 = 17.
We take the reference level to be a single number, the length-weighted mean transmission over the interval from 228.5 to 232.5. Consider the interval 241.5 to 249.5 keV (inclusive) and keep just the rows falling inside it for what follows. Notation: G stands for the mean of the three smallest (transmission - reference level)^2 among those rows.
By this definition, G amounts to 4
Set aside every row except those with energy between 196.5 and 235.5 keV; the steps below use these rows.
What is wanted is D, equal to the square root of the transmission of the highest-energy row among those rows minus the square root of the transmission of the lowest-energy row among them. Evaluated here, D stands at 1.1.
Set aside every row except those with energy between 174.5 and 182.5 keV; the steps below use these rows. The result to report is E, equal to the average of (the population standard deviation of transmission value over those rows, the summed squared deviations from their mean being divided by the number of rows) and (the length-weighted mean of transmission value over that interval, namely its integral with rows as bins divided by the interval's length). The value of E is 9.1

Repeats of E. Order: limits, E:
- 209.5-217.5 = 11.8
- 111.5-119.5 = 12.2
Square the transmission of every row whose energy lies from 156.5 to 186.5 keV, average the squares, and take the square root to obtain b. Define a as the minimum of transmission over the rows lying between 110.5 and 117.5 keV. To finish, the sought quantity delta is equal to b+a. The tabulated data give 38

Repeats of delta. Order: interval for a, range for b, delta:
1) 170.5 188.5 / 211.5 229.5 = 41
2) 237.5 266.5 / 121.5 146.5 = 45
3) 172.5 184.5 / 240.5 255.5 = 47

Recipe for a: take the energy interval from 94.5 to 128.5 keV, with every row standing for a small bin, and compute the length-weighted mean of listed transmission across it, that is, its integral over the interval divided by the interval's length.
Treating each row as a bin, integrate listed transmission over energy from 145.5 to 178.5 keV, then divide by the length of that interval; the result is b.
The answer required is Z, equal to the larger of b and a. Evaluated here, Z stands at 20.8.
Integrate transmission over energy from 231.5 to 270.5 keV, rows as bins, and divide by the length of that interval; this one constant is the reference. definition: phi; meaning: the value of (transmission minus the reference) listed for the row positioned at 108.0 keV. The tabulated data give -8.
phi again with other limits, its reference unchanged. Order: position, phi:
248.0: 5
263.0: -2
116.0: -6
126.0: -8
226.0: -5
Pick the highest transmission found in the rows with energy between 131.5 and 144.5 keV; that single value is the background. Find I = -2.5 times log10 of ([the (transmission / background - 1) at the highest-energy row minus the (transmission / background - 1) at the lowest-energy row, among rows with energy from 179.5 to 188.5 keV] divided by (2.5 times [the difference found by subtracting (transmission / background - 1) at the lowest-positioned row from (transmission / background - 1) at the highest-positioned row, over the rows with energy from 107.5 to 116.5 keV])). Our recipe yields 0.4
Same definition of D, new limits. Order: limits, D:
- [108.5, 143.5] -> -0.2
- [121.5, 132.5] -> -0.2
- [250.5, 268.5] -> -0.4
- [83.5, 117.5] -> 1.3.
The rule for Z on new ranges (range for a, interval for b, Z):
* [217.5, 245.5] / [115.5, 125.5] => 27.0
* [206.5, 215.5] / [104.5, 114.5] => 22.0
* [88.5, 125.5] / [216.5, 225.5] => 24.5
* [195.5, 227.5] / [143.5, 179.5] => 21.3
